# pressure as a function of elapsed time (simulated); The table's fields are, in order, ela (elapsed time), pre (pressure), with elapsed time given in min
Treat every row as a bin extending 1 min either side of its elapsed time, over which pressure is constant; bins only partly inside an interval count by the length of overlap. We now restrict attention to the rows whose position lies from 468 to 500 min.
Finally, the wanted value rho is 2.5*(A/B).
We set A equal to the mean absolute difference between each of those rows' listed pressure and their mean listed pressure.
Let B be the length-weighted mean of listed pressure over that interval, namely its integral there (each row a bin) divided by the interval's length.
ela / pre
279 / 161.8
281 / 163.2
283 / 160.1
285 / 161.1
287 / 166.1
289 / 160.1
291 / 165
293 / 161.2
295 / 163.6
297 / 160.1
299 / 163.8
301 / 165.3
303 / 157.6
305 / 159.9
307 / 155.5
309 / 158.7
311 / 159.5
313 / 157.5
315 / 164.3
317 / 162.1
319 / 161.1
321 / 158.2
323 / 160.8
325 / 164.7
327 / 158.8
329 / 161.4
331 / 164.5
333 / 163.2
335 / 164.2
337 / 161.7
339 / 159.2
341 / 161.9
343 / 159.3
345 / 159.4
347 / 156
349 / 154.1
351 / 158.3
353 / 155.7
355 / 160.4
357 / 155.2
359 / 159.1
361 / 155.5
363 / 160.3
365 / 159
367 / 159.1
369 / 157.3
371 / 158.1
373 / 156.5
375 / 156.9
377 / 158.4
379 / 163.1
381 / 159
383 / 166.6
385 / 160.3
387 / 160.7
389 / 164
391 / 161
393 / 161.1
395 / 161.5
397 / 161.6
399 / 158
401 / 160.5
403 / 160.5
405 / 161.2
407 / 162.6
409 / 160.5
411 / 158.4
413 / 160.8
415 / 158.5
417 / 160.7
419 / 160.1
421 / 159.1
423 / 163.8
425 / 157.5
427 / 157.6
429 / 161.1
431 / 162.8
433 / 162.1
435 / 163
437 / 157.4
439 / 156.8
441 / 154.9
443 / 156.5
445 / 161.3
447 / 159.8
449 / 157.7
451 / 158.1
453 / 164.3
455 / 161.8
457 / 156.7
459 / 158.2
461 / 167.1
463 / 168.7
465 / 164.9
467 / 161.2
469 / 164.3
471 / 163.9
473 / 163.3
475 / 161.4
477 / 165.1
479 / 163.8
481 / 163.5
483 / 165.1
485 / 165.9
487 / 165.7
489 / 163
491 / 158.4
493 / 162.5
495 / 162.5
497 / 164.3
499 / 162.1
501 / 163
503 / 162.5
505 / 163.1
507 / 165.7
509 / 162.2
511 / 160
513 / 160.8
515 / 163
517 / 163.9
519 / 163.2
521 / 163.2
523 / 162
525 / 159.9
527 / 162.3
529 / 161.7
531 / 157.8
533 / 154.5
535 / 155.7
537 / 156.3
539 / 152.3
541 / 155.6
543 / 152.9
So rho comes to 0.021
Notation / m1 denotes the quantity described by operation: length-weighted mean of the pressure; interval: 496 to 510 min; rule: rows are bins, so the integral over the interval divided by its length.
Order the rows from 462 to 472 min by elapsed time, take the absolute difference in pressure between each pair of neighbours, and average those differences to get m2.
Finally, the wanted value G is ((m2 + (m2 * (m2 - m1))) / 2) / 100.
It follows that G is -2.2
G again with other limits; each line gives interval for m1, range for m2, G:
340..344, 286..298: -3.2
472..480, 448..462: -3.2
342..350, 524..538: -1.5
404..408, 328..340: -1.7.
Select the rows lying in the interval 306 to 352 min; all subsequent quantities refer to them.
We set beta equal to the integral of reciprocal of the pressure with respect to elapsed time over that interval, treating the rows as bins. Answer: 0.29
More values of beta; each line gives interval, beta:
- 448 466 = 0.11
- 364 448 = 0.53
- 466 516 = 0.31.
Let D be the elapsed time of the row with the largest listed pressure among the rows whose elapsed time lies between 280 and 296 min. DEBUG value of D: 287 min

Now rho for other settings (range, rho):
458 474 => 0.035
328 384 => 0.037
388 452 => 0.029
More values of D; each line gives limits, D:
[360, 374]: 363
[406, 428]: 423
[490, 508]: 507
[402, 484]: 463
